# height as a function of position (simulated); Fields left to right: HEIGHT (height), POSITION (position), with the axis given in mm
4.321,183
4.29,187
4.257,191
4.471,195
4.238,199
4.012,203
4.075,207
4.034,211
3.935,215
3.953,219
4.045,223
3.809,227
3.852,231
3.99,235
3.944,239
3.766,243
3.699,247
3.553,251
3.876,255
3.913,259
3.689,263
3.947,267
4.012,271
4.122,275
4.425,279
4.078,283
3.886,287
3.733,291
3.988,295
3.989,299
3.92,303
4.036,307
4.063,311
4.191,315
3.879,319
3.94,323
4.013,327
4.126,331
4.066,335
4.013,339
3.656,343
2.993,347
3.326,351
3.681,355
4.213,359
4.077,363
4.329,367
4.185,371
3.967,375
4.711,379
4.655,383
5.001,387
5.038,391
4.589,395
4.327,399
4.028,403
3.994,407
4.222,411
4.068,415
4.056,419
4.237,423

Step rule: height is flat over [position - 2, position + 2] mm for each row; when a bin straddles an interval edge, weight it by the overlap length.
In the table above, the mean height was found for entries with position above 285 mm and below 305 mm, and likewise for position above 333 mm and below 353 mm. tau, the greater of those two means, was 3.90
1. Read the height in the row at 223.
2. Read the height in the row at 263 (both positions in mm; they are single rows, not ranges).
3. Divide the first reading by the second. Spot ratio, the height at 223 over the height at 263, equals 1.10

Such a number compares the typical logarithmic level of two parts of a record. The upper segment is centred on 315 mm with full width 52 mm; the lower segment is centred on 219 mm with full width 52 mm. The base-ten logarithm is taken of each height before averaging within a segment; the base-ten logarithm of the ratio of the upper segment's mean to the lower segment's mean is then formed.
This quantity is 0.00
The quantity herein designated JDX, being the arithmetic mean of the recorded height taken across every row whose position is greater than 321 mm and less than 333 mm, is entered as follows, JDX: 4.03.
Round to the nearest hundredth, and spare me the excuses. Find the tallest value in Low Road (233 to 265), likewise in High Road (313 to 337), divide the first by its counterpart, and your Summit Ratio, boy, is 0.95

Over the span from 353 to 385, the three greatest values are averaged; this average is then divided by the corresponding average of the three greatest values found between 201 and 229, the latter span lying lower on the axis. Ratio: 1.13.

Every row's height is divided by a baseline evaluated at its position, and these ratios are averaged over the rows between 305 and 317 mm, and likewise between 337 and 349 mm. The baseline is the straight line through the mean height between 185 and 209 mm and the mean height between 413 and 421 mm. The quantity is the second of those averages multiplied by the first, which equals 0.85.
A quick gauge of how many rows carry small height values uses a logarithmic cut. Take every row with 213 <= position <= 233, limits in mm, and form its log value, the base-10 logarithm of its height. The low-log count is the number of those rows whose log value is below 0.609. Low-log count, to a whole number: 5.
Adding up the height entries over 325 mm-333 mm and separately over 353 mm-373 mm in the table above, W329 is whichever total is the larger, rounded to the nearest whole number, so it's 20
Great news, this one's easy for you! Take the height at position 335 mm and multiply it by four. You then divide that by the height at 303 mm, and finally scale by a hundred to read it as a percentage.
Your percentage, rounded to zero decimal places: 415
